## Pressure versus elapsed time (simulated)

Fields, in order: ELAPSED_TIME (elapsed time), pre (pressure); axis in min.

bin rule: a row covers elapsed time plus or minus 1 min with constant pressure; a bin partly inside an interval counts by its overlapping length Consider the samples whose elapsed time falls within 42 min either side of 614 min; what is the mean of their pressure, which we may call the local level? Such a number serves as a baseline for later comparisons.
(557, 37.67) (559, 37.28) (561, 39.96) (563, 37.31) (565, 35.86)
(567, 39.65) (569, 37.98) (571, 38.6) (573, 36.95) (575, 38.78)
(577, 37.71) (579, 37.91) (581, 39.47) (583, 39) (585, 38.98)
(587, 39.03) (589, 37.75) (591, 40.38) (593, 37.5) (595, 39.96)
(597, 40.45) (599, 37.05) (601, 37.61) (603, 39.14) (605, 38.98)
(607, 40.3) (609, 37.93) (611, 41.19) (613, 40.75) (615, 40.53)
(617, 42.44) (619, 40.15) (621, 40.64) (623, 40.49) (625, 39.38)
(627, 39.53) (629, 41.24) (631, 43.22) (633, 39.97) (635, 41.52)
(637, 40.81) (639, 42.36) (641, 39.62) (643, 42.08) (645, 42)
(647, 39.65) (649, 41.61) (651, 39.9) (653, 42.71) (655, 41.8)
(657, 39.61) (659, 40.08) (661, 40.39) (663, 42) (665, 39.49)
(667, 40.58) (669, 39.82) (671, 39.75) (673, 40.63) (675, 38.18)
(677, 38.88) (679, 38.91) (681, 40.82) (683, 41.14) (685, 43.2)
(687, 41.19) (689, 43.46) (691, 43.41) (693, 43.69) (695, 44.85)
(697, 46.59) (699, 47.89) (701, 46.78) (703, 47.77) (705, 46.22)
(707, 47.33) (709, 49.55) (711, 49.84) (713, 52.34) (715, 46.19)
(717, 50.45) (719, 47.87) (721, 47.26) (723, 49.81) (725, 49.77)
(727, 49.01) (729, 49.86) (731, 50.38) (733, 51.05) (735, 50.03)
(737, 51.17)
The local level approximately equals 40.0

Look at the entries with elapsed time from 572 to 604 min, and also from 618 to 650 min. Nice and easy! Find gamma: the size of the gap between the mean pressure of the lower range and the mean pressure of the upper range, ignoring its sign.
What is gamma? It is 2.3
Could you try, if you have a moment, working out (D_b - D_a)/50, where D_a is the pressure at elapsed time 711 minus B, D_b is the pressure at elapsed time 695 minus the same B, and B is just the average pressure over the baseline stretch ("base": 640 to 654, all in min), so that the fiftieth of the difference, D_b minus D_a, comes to -0.10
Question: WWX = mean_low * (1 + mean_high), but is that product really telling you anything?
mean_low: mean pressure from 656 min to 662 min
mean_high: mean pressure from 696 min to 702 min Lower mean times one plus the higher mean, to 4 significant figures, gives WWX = 1925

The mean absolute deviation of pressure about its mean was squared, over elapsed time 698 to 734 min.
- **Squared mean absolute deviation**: 2.3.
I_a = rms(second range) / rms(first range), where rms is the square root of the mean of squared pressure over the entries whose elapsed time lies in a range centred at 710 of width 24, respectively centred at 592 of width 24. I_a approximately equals 1.24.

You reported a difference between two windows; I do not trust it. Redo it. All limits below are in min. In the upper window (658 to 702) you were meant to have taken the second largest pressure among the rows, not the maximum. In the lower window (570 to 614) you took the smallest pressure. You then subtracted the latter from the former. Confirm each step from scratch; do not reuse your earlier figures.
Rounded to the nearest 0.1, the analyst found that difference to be 9.8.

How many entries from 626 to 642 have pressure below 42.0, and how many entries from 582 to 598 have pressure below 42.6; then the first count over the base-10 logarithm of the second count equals 7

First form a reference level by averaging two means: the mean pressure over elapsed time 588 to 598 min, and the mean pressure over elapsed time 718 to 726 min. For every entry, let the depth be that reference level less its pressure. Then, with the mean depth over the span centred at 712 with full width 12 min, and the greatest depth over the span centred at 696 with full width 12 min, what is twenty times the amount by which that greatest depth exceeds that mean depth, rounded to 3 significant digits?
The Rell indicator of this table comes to 117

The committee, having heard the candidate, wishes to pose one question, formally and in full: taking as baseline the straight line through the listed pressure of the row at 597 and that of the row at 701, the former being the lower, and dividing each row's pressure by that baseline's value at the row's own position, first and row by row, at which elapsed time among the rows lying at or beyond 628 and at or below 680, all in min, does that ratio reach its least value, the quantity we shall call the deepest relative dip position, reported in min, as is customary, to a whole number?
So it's 675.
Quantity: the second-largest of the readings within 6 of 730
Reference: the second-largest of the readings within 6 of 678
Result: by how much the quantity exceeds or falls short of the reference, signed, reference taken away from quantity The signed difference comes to 10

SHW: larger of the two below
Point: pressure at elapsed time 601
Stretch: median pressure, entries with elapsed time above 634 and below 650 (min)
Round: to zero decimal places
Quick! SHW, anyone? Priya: 42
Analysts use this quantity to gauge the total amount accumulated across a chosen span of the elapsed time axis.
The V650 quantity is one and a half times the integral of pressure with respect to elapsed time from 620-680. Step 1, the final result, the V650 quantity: 3651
